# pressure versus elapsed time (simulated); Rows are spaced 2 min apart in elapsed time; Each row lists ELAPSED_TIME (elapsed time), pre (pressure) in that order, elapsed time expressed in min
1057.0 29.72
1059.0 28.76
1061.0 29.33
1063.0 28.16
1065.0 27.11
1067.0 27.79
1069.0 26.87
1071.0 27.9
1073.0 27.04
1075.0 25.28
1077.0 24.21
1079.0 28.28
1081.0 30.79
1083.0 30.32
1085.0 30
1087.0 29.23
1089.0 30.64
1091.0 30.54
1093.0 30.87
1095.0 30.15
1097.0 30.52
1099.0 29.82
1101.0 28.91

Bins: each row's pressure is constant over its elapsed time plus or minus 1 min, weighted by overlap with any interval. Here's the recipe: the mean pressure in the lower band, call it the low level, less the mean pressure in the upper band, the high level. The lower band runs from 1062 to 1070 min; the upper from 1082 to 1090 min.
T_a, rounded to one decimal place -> -2.6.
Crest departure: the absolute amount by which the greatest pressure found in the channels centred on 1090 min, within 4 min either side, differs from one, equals 29.9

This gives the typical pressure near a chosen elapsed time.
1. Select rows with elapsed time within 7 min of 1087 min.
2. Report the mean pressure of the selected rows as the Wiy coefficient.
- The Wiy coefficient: 30.3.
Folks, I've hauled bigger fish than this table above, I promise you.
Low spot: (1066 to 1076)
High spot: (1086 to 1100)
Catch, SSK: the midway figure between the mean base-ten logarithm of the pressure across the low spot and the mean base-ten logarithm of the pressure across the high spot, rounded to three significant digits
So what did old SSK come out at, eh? 1.46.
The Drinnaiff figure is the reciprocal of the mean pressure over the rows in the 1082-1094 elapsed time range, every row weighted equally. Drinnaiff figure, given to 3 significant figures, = 0.0330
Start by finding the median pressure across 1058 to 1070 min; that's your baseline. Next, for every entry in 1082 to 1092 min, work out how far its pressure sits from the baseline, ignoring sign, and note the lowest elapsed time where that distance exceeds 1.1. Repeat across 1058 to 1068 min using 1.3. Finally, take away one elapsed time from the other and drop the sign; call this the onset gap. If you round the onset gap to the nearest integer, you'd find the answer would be 22 min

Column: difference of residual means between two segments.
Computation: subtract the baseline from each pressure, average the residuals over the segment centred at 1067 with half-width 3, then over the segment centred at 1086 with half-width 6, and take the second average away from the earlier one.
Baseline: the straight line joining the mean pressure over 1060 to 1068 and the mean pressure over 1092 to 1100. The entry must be -1.7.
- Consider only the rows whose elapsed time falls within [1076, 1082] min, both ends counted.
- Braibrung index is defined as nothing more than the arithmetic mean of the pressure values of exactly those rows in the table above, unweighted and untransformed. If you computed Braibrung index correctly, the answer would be 27.8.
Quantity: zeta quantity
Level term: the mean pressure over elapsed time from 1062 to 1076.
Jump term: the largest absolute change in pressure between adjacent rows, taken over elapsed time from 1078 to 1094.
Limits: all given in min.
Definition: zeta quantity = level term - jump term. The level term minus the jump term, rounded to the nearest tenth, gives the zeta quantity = 24.7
